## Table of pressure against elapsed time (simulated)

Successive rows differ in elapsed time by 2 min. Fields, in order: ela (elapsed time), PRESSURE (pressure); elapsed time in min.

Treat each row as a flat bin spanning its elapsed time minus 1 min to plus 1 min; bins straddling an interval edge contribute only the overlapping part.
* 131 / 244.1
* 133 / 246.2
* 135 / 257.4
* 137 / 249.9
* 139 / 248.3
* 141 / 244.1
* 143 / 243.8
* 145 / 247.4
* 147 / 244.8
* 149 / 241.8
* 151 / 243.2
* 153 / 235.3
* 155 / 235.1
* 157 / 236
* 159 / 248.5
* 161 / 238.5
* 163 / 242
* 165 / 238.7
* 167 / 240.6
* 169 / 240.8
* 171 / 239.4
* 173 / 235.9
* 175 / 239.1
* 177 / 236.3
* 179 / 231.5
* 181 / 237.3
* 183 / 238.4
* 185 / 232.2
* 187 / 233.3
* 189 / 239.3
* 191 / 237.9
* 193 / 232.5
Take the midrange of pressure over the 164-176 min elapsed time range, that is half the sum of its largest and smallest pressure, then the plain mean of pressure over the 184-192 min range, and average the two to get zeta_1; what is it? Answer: 237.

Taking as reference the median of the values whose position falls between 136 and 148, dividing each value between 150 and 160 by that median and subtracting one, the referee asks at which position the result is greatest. 159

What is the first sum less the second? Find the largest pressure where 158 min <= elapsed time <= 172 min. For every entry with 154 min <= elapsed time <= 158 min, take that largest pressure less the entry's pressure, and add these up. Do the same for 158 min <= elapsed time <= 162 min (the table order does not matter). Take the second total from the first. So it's 16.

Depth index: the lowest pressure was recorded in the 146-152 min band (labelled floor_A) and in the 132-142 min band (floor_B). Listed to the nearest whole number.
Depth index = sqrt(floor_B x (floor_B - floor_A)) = 24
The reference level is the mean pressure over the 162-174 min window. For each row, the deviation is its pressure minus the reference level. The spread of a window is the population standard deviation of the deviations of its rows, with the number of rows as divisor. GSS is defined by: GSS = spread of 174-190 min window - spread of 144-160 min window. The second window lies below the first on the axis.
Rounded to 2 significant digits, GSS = -2.1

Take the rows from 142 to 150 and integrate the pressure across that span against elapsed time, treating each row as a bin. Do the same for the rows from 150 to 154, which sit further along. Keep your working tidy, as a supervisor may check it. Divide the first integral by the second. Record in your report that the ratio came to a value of 2.04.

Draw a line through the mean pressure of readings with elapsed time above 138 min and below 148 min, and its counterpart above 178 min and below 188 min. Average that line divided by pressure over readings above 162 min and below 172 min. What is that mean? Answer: 0.99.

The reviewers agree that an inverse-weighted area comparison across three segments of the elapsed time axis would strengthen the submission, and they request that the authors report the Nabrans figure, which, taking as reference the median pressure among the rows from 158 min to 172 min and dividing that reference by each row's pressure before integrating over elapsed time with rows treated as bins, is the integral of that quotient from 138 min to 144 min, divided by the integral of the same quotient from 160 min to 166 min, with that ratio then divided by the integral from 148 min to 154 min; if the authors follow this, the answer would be 0.1625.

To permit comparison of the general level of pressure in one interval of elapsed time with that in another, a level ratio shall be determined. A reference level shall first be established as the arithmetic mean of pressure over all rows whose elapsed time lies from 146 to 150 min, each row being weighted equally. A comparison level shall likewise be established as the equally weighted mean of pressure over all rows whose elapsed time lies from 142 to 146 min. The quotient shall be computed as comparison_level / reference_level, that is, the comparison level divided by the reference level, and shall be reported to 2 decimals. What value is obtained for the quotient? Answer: 1.01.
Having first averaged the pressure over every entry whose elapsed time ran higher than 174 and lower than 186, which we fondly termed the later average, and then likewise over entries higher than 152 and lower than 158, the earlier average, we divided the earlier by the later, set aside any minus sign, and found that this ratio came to 1.00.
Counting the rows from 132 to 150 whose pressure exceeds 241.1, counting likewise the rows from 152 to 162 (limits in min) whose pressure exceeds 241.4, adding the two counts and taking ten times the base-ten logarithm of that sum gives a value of 10.0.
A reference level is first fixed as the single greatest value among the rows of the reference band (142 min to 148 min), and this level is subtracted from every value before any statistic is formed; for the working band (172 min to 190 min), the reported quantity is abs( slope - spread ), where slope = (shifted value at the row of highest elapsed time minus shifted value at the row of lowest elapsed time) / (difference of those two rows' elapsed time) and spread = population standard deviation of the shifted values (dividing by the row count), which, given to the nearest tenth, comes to 2.6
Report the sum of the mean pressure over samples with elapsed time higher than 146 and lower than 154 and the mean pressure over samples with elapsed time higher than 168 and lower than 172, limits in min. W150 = 481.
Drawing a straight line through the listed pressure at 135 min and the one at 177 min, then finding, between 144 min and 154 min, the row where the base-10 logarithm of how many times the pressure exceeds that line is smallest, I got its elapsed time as 153 min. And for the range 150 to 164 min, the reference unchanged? 153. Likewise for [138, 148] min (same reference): 141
